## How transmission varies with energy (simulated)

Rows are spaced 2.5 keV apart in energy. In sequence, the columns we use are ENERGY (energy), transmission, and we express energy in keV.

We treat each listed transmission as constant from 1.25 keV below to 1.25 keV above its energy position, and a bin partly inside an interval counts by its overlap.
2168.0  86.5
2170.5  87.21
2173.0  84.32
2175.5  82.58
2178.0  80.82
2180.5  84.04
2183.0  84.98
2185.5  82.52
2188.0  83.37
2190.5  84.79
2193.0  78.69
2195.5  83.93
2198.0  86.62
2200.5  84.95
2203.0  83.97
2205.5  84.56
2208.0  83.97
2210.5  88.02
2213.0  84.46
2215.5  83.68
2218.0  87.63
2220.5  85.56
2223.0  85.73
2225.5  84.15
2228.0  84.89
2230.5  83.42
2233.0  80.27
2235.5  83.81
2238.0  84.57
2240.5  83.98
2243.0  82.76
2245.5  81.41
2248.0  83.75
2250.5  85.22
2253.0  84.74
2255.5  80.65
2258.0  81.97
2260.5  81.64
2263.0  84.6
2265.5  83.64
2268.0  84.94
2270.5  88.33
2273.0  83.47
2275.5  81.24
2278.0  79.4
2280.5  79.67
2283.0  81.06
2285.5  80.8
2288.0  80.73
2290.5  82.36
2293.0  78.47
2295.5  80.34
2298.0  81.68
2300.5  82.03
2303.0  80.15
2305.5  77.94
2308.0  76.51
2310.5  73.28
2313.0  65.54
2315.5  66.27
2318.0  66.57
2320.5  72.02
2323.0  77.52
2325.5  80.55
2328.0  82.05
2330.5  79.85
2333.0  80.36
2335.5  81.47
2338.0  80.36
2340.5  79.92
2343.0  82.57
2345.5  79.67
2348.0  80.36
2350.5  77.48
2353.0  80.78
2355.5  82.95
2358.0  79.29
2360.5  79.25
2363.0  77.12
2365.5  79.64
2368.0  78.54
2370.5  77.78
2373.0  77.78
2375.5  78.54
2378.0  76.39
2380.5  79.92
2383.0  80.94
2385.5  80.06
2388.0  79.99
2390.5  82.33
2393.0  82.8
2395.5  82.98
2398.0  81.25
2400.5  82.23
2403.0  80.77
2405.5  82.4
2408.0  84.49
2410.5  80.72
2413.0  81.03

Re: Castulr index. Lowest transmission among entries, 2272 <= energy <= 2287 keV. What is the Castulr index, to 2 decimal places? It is 79.40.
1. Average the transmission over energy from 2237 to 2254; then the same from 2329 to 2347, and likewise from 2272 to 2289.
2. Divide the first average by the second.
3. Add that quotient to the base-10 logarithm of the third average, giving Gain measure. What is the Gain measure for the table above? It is 2.95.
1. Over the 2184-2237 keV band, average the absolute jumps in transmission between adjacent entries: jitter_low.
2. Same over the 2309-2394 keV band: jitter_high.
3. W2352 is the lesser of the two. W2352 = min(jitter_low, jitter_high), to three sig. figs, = 1.99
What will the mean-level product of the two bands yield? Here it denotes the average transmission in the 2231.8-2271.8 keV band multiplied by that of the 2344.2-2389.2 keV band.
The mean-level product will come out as 6619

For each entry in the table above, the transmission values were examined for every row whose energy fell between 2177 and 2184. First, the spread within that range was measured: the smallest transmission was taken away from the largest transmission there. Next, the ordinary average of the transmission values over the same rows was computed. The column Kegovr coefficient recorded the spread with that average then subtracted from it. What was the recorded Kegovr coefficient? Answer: -79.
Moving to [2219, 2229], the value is -84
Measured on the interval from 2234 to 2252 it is -80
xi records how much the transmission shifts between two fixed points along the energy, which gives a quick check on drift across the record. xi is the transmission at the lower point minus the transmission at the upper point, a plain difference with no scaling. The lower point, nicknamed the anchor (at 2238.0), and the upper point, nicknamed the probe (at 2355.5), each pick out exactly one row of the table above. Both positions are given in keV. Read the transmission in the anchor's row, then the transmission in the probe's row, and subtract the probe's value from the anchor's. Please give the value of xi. 1.6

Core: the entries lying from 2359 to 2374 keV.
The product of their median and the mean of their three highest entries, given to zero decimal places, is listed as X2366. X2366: 6186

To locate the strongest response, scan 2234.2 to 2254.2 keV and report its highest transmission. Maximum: 85.22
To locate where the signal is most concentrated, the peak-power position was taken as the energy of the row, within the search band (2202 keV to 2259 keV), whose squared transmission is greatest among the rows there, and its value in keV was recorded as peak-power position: 2210.5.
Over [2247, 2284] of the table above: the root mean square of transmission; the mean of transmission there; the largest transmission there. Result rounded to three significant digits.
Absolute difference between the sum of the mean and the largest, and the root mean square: 88.3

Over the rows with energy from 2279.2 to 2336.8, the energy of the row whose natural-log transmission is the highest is 2290.5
